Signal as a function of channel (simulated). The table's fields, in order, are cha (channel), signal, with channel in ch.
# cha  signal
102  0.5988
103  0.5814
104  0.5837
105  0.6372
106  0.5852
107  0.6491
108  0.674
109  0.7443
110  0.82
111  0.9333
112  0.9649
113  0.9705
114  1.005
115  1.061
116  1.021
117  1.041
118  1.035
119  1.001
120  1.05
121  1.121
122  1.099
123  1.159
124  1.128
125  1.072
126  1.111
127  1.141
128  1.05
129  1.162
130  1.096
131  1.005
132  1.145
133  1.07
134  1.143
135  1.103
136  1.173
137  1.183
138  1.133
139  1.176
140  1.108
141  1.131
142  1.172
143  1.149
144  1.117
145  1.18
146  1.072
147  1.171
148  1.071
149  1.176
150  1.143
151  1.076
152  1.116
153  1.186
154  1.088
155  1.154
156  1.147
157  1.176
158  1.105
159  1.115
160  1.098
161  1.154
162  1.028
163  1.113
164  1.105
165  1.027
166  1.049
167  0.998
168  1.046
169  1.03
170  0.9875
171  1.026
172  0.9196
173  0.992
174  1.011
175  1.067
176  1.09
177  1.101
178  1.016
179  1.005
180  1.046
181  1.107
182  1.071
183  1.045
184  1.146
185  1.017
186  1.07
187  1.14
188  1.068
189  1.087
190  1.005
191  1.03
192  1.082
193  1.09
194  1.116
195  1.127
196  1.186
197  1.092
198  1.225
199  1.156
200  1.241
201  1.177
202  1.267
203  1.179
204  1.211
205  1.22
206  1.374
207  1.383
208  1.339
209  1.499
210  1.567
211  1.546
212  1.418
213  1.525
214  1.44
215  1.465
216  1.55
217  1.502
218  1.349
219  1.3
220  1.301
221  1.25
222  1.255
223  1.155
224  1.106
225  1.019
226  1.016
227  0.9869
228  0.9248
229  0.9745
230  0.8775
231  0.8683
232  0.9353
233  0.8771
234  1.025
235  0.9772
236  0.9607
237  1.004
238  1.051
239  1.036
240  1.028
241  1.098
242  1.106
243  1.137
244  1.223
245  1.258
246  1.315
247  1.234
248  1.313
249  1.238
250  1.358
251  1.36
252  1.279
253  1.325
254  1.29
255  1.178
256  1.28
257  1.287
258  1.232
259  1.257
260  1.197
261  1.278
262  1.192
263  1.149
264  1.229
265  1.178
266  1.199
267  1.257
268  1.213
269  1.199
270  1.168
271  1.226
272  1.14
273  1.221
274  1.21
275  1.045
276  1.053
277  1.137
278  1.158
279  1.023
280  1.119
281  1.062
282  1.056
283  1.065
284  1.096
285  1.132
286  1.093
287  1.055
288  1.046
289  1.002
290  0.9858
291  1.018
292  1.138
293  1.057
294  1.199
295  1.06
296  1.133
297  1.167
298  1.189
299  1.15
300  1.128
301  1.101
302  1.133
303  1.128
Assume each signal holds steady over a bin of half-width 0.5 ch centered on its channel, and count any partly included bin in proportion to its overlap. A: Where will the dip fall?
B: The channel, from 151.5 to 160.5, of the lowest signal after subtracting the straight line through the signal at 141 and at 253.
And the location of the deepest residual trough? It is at 160 ch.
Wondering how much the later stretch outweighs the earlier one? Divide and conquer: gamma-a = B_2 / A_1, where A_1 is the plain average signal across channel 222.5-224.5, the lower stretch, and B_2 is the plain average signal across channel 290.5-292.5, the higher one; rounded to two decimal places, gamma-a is 0.95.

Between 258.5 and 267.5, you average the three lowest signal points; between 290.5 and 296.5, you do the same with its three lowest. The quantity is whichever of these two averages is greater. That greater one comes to 1.17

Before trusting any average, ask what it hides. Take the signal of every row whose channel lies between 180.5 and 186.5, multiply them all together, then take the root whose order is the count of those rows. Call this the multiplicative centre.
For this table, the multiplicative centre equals 1.08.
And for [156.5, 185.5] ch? 1.06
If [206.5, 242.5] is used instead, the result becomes 1.17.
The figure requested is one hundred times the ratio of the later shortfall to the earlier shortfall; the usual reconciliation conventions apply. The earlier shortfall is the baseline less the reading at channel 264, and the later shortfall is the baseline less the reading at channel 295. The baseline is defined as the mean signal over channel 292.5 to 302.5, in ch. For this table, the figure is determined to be -74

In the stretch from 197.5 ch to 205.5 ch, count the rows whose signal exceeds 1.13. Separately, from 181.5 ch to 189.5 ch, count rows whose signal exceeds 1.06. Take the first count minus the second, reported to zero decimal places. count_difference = 2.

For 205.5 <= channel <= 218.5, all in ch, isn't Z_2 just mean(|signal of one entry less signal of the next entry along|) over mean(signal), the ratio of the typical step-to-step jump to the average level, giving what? 0.053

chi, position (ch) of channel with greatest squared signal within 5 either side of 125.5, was 129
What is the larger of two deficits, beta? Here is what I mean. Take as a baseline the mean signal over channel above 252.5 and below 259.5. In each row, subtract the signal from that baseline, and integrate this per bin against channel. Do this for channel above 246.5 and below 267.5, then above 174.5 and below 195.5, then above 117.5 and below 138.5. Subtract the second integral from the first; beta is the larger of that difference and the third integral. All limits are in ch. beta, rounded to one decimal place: 3.4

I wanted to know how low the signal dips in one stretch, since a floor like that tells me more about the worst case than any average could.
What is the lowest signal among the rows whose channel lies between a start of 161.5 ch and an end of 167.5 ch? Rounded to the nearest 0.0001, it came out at 0.9980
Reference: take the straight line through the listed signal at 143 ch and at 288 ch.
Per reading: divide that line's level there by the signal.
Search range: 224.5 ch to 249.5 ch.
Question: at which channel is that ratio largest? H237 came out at 231 ch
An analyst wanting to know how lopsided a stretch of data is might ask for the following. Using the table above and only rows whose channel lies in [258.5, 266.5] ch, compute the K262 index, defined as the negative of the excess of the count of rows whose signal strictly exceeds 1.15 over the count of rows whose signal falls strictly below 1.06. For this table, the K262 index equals -7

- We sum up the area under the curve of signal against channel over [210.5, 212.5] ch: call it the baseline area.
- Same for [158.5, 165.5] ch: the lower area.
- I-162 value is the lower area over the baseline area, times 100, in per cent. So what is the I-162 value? 258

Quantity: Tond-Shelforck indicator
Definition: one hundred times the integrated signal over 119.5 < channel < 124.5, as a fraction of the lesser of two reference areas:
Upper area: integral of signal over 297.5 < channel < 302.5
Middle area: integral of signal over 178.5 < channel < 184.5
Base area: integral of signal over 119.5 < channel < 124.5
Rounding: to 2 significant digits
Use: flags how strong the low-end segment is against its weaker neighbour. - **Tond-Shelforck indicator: 97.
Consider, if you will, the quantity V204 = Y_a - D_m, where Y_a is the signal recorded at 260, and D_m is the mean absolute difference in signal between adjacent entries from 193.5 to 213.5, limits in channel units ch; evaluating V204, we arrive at 1.12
